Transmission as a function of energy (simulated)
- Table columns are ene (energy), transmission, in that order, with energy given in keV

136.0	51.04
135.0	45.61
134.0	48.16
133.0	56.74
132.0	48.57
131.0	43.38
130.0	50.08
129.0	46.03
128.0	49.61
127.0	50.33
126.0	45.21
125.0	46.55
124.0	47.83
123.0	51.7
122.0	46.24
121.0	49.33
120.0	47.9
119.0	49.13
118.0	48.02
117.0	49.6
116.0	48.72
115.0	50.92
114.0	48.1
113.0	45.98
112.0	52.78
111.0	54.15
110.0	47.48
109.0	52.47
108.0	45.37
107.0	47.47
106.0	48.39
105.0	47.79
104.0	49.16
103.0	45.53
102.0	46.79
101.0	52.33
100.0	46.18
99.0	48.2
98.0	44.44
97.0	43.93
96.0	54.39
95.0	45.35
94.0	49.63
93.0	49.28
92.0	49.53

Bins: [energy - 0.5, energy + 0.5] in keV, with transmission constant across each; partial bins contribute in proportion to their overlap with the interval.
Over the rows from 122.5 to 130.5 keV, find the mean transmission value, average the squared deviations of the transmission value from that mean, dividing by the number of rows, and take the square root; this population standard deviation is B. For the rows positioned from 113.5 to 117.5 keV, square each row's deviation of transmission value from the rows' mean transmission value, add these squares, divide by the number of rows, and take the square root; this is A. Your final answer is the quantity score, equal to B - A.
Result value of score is 1.1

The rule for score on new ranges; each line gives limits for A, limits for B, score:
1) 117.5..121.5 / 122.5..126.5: 1.8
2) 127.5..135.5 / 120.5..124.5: -1.7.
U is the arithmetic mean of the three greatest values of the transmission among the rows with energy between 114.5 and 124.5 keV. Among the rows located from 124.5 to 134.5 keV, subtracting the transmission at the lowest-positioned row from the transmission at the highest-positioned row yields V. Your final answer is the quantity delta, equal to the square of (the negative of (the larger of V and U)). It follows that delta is 2575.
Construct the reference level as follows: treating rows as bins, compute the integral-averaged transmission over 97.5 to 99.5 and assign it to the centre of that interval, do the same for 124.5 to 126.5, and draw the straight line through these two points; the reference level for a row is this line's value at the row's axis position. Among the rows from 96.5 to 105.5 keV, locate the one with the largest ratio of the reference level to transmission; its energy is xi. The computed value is 97.0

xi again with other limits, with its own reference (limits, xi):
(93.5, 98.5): 97.0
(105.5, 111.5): 108.0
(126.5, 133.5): 131.0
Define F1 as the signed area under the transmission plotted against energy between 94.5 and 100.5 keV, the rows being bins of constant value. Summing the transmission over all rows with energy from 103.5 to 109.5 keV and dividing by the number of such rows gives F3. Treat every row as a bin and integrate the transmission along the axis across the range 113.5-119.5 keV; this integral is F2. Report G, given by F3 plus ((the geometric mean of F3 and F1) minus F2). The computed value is -129.1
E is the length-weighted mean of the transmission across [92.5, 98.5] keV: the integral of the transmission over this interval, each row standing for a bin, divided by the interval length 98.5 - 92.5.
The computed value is 47.8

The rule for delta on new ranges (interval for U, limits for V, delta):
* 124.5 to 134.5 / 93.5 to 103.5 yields 2744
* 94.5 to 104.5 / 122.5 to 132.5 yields 2700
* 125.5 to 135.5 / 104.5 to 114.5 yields 2744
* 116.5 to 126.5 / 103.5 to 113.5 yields 2521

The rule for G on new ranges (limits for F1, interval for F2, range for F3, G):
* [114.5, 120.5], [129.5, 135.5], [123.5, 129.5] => -126.6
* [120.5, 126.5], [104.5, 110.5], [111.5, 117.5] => -120.6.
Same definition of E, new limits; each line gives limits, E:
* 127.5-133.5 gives 49.1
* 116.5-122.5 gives 48.4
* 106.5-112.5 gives 50.0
